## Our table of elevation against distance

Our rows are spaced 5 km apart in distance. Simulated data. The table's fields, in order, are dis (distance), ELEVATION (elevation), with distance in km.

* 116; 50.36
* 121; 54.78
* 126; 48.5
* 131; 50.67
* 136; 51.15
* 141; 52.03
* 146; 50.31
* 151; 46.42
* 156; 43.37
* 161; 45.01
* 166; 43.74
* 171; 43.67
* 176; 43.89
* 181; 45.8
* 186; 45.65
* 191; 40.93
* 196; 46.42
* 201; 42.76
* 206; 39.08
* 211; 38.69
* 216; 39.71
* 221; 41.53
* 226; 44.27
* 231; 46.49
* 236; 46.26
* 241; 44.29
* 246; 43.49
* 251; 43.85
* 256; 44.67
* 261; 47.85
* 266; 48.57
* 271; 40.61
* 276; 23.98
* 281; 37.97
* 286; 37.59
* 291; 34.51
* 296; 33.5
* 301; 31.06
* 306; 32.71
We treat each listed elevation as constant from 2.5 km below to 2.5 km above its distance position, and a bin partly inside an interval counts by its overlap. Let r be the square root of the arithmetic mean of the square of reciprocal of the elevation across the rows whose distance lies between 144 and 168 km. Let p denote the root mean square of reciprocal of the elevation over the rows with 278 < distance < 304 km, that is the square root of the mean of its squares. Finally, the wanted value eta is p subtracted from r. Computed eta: -0.0069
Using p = 0.029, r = 0.0219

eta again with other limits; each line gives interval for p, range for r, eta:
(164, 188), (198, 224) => 0.0024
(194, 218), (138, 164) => -0.0031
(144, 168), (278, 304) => 0.0069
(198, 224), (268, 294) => 0.0055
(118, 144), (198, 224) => 0.0053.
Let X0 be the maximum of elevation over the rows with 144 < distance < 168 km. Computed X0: 50.31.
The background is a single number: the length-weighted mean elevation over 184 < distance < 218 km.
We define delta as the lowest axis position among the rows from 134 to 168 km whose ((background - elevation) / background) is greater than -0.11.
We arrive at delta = 151 km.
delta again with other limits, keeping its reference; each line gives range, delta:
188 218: 191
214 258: 216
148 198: 151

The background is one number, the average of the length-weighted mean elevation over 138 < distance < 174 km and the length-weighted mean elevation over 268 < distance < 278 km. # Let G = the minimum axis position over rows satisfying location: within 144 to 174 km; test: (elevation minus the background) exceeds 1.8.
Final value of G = 146 km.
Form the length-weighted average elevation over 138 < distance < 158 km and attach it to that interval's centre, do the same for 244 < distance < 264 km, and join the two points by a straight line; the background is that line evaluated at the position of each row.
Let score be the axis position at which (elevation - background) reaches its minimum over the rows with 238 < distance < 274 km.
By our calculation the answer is 271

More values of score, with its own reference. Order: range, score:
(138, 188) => 156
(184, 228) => 211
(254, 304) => 276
